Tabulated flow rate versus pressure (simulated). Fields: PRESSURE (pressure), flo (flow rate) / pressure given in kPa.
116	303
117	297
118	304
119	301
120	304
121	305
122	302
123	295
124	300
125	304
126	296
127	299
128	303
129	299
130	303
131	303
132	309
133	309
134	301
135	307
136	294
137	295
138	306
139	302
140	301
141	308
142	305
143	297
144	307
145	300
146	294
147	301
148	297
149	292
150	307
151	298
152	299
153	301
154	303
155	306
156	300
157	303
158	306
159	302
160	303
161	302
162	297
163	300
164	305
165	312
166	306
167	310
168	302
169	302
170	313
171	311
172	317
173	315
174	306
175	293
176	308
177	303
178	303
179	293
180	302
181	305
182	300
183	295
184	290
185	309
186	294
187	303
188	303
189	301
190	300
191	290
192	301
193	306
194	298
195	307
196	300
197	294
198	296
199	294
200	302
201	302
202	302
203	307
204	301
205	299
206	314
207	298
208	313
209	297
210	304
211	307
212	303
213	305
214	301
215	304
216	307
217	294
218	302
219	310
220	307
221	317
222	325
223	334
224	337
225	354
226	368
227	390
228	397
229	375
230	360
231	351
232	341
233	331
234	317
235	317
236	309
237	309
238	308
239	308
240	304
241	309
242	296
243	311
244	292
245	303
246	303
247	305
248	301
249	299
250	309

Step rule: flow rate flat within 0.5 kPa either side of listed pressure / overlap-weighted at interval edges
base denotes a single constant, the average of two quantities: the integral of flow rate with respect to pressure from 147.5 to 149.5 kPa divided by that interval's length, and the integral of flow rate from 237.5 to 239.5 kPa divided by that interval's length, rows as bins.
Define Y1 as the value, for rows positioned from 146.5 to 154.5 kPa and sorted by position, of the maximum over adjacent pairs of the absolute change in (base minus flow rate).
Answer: 15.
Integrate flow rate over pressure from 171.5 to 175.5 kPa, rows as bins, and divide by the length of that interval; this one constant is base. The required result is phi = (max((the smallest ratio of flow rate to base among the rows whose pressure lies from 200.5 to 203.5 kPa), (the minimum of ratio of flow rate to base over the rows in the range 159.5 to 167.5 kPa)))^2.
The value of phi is 0.96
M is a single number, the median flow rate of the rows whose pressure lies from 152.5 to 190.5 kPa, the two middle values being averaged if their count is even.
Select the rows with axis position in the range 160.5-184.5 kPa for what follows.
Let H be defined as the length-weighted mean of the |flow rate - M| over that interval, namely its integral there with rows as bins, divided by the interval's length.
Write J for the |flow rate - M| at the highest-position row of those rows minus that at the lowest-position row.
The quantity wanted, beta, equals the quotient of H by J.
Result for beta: 0.5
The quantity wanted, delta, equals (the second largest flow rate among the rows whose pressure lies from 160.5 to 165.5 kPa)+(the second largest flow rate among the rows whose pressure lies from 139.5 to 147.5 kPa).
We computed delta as 612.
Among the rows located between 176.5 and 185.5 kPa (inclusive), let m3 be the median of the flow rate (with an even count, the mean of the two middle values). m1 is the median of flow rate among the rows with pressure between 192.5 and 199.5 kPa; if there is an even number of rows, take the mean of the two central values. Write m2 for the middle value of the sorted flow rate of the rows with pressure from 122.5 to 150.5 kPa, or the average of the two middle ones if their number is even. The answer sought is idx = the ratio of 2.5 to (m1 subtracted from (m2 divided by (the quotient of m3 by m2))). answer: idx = 1.25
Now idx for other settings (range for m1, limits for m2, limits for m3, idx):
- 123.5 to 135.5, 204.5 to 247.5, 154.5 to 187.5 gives 0.21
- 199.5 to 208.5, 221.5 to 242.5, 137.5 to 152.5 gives 0.04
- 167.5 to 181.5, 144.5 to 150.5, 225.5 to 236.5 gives -0.05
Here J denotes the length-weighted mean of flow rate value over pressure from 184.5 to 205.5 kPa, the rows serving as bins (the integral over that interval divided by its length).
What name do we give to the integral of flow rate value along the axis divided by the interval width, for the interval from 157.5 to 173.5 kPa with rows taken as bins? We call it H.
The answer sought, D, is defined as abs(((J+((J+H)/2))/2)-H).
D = 4.5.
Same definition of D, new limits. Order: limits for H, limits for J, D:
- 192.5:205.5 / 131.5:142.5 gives 2.1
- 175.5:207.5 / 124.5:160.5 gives 0.8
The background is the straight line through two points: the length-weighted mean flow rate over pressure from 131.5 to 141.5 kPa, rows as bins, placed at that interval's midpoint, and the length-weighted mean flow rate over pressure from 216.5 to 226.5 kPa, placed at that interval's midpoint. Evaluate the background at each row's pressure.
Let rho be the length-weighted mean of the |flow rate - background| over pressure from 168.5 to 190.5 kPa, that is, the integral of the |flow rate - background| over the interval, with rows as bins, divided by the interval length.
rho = 12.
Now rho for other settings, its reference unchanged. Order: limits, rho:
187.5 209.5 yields 18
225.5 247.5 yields 28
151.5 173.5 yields 6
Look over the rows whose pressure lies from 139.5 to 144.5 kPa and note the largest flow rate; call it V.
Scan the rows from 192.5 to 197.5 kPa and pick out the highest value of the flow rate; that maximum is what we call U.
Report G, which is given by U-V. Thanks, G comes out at -1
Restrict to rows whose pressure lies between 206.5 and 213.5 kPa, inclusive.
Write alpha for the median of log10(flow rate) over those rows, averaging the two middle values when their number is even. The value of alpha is 2.48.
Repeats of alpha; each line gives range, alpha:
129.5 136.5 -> 2.48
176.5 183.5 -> 2.48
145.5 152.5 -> 2.47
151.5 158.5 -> 2.48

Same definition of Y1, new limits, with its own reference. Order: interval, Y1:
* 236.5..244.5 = 19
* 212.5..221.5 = 13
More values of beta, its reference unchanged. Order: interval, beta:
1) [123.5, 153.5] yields -4.1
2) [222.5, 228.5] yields 1.0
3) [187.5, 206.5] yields 0.4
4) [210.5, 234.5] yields 2.9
